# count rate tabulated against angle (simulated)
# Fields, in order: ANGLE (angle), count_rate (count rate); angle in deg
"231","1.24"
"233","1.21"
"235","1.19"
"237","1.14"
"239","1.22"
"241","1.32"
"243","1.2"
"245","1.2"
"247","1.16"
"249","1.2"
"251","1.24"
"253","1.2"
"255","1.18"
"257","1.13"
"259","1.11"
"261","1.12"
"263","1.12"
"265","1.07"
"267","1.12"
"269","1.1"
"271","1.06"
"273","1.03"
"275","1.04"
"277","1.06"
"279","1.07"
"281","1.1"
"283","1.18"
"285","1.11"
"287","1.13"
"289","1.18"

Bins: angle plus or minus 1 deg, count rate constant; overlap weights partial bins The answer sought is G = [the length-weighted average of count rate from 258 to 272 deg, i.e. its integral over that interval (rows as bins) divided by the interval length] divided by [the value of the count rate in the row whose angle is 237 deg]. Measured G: 0.96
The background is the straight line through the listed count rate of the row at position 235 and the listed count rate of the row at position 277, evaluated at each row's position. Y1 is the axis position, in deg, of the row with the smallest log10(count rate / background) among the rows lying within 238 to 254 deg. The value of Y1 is 247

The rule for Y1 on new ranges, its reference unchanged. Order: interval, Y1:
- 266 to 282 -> 273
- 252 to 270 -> 265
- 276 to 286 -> 277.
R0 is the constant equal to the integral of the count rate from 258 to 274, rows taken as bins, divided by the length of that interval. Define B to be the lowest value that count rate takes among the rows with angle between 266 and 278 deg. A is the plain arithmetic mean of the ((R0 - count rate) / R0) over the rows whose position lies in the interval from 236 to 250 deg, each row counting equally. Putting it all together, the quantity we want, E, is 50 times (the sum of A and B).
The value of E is 46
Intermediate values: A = -0.10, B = 1.03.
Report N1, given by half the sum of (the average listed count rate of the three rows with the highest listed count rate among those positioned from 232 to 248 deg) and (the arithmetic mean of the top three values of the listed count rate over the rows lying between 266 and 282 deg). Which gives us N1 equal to 1.18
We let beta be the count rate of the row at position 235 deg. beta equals 1.19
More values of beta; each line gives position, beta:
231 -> 1.24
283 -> 1.18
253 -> 1.2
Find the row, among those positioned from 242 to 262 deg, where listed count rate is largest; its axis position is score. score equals 251 deg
